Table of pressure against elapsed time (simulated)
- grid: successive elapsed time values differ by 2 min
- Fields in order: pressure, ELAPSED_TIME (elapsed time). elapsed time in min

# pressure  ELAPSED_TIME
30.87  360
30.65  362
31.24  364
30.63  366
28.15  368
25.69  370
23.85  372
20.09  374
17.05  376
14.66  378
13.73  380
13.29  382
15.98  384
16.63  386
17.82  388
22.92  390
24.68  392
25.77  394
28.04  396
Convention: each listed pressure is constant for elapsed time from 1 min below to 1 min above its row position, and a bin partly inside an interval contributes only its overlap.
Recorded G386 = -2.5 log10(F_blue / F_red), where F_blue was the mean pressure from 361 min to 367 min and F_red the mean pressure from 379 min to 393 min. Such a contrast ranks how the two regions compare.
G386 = -0.59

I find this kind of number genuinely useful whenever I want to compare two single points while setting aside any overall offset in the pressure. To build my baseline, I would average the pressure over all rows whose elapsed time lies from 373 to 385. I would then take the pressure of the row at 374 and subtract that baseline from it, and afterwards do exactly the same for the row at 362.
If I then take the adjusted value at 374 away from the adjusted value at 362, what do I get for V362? 11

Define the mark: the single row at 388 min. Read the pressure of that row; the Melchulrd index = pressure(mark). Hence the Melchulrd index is 17.82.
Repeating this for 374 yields 20.09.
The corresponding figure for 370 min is 25.69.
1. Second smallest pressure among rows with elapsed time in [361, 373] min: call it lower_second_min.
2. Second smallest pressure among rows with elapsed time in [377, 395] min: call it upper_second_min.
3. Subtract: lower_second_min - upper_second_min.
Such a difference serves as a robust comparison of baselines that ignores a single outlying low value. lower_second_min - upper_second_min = 12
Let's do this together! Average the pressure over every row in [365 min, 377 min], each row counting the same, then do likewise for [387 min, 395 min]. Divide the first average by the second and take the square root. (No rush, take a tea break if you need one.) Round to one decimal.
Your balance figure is 1.0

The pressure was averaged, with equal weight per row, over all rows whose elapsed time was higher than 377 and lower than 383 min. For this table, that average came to 14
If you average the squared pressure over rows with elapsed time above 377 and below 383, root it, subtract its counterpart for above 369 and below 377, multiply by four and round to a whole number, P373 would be -32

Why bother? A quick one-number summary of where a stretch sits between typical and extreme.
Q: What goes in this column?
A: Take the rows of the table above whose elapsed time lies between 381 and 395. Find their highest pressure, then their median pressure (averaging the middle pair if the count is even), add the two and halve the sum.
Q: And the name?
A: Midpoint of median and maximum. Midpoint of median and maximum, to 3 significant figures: 21.8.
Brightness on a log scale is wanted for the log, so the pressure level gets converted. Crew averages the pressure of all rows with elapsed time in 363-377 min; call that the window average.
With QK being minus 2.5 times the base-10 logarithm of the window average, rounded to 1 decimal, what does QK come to -3.5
